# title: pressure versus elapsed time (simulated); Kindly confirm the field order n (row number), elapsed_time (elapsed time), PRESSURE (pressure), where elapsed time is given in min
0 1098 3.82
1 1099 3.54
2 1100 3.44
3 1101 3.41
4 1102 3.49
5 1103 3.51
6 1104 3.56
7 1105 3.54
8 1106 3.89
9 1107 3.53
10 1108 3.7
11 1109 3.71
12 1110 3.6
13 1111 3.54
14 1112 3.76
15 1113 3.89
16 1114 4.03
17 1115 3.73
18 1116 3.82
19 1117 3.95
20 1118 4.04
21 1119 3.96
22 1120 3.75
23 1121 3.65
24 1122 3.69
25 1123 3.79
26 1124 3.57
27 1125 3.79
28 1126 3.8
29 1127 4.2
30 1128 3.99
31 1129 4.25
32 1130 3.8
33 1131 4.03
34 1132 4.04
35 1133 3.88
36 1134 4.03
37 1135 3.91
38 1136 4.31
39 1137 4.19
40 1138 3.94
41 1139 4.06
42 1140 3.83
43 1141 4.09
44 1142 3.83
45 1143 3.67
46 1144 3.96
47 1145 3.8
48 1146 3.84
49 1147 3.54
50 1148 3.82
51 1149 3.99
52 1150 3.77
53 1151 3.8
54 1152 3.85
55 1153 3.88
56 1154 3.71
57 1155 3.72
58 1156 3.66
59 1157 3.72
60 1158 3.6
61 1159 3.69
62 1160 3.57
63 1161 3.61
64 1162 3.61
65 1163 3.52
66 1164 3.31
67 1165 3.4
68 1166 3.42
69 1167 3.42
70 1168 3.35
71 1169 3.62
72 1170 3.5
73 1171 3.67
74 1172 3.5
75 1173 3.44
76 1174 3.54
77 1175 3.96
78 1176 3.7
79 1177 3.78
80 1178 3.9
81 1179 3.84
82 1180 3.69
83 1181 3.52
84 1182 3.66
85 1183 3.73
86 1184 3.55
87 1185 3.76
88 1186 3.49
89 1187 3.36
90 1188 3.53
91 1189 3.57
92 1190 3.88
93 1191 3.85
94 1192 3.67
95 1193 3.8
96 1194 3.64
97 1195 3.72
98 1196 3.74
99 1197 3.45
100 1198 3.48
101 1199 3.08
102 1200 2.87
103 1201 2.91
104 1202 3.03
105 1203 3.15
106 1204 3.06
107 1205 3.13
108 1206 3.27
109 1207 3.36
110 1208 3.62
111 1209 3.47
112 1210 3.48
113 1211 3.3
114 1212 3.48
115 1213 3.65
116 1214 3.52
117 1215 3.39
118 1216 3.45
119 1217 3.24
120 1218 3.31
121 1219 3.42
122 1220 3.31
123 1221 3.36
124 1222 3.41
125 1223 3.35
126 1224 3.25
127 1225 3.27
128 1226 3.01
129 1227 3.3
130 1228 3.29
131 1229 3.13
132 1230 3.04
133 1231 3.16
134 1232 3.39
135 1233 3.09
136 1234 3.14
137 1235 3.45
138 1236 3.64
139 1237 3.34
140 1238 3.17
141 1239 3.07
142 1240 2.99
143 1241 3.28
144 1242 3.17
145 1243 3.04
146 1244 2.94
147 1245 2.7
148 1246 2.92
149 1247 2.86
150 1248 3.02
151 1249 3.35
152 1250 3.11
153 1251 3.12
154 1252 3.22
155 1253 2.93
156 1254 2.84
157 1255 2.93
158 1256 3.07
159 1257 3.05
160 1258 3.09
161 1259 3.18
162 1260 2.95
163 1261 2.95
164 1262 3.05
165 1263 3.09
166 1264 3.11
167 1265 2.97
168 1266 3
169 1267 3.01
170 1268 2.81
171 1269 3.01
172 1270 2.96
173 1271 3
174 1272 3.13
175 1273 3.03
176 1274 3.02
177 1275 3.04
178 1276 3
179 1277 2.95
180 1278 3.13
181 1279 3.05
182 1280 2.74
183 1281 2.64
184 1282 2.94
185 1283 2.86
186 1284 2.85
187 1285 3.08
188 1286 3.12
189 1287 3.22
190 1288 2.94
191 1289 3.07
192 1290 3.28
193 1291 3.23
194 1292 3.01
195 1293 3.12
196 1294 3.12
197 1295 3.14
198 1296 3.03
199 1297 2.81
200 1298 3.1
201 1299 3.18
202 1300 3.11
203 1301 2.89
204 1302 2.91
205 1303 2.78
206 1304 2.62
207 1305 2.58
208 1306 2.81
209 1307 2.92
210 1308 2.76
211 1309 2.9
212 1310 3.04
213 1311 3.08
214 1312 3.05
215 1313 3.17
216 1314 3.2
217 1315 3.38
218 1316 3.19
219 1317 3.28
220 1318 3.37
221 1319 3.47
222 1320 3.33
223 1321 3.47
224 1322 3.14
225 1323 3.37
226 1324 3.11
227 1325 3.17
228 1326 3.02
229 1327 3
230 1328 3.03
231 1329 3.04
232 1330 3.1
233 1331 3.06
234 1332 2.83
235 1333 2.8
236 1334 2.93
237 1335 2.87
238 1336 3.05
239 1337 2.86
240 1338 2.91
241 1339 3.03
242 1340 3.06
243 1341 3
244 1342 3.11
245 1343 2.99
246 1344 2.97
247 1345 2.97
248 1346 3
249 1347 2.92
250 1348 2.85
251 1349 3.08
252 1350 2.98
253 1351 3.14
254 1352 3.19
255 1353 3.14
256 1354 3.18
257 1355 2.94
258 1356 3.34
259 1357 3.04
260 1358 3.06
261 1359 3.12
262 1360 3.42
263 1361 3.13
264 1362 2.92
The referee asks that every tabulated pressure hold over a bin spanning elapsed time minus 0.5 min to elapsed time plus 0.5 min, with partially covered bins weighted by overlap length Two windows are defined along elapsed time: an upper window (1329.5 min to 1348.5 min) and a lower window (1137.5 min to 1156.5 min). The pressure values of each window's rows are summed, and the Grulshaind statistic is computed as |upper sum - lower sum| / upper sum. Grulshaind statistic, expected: 0.29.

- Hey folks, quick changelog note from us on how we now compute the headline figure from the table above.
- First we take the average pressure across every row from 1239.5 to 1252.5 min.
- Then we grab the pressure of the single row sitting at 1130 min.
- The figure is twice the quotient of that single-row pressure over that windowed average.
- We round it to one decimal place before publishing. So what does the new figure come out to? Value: 2.5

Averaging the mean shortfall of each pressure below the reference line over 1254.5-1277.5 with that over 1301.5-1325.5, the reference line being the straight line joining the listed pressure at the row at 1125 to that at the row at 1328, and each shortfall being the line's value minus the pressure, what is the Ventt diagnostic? 0.12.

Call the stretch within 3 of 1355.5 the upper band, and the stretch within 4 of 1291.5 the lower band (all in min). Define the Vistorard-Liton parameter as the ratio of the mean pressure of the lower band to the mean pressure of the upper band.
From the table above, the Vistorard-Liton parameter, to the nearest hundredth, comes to 1.00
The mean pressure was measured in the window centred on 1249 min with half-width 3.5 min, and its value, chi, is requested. 3.09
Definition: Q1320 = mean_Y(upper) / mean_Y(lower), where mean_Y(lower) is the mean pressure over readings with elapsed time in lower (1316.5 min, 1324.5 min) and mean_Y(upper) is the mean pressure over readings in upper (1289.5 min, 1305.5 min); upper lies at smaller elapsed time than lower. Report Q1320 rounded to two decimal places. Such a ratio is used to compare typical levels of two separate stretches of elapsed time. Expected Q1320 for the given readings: 0.90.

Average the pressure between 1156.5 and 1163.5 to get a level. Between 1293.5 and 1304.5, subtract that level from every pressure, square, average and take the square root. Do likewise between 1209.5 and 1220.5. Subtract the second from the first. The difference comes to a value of 0.4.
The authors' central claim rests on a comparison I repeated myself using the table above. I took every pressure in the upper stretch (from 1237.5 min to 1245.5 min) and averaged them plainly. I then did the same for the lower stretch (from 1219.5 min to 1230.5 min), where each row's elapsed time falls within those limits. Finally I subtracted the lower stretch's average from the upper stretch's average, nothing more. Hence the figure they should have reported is -0.20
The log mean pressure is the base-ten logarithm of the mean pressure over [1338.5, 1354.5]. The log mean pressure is 0.483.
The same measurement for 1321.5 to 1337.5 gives 0.481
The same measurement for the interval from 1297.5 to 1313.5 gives 0.467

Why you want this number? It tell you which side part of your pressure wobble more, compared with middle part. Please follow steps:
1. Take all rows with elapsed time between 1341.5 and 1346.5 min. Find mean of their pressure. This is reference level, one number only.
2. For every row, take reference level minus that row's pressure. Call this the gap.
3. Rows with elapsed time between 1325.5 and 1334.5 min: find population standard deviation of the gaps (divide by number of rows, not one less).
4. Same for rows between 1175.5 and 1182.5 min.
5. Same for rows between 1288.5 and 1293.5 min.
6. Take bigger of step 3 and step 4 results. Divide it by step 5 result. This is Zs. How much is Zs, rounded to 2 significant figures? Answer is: 1.2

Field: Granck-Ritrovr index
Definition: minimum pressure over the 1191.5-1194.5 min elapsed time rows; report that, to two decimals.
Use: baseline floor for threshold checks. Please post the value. 3.64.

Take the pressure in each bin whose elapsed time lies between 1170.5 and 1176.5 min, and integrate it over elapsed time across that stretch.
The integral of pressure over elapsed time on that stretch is 21.8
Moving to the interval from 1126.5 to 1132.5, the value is 24.3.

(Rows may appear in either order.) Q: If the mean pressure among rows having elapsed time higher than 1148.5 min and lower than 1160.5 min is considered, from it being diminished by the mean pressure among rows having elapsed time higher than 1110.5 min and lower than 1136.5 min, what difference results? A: -0.1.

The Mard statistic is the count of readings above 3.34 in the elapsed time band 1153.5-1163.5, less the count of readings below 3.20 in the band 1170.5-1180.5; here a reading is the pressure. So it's 10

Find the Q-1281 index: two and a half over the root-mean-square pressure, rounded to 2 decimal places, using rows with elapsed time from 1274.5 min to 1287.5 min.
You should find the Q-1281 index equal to 0.84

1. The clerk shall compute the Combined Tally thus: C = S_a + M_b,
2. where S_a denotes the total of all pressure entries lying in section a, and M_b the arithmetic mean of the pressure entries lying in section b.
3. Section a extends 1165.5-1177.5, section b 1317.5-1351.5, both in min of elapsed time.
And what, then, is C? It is 46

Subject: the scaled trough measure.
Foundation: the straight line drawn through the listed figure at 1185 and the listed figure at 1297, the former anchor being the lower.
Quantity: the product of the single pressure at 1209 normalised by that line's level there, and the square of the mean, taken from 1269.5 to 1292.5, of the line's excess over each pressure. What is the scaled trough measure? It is 0.0044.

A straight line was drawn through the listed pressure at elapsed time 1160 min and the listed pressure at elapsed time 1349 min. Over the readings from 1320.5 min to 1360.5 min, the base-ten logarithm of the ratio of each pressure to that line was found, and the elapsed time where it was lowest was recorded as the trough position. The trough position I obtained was 1333 min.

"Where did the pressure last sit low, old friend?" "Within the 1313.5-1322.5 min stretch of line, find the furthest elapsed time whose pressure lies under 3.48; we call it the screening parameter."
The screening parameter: 1322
